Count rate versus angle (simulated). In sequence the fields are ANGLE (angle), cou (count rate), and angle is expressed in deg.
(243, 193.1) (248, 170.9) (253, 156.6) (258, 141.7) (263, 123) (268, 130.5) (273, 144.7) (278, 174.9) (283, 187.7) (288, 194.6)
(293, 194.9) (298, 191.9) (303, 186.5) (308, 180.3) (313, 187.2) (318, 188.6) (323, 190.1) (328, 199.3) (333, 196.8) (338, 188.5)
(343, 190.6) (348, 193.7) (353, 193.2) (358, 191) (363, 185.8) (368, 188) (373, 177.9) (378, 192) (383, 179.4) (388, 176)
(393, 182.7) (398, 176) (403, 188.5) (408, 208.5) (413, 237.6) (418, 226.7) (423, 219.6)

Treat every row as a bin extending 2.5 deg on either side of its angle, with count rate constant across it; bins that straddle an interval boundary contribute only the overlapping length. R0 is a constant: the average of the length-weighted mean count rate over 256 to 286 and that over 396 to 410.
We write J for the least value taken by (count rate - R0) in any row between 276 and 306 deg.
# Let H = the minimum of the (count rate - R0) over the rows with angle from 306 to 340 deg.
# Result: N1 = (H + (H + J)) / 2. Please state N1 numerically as 11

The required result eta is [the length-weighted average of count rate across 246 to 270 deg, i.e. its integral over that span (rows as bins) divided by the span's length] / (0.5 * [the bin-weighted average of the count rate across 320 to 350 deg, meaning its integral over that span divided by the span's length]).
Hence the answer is 1.5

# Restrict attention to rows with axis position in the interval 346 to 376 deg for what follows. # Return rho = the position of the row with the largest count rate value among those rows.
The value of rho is 348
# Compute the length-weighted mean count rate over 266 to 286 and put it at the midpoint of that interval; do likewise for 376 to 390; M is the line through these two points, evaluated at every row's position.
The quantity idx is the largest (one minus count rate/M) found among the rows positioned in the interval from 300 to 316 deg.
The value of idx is -0.08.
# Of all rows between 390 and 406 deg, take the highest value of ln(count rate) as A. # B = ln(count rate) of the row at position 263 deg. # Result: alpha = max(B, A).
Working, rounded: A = 5.24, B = 4.8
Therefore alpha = 5.24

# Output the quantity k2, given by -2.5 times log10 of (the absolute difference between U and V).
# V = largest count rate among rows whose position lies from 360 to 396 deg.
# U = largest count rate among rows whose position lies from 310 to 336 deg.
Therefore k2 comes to -2.2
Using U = 199.3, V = 192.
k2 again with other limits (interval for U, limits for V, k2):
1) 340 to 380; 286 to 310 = -0.2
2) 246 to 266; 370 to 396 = -3.3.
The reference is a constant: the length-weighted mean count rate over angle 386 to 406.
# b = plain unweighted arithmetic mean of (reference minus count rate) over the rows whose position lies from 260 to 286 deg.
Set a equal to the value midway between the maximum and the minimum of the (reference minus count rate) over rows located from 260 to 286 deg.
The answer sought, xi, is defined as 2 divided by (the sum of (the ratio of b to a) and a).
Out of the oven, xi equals 0.07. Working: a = 26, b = 29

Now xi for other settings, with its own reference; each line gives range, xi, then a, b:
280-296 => -0.23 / -10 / -11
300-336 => -0.28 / -8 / -8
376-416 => -0.08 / -25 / -11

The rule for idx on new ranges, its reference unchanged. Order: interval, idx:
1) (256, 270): 0.22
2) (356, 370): -0.04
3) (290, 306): -0.12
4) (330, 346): -0.09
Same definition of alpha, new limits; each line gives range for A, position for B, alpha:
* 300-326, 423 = 5.39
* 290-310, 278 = 5.27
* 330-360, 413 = 5.47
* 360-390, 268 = 5.26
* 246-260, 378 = 5.26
